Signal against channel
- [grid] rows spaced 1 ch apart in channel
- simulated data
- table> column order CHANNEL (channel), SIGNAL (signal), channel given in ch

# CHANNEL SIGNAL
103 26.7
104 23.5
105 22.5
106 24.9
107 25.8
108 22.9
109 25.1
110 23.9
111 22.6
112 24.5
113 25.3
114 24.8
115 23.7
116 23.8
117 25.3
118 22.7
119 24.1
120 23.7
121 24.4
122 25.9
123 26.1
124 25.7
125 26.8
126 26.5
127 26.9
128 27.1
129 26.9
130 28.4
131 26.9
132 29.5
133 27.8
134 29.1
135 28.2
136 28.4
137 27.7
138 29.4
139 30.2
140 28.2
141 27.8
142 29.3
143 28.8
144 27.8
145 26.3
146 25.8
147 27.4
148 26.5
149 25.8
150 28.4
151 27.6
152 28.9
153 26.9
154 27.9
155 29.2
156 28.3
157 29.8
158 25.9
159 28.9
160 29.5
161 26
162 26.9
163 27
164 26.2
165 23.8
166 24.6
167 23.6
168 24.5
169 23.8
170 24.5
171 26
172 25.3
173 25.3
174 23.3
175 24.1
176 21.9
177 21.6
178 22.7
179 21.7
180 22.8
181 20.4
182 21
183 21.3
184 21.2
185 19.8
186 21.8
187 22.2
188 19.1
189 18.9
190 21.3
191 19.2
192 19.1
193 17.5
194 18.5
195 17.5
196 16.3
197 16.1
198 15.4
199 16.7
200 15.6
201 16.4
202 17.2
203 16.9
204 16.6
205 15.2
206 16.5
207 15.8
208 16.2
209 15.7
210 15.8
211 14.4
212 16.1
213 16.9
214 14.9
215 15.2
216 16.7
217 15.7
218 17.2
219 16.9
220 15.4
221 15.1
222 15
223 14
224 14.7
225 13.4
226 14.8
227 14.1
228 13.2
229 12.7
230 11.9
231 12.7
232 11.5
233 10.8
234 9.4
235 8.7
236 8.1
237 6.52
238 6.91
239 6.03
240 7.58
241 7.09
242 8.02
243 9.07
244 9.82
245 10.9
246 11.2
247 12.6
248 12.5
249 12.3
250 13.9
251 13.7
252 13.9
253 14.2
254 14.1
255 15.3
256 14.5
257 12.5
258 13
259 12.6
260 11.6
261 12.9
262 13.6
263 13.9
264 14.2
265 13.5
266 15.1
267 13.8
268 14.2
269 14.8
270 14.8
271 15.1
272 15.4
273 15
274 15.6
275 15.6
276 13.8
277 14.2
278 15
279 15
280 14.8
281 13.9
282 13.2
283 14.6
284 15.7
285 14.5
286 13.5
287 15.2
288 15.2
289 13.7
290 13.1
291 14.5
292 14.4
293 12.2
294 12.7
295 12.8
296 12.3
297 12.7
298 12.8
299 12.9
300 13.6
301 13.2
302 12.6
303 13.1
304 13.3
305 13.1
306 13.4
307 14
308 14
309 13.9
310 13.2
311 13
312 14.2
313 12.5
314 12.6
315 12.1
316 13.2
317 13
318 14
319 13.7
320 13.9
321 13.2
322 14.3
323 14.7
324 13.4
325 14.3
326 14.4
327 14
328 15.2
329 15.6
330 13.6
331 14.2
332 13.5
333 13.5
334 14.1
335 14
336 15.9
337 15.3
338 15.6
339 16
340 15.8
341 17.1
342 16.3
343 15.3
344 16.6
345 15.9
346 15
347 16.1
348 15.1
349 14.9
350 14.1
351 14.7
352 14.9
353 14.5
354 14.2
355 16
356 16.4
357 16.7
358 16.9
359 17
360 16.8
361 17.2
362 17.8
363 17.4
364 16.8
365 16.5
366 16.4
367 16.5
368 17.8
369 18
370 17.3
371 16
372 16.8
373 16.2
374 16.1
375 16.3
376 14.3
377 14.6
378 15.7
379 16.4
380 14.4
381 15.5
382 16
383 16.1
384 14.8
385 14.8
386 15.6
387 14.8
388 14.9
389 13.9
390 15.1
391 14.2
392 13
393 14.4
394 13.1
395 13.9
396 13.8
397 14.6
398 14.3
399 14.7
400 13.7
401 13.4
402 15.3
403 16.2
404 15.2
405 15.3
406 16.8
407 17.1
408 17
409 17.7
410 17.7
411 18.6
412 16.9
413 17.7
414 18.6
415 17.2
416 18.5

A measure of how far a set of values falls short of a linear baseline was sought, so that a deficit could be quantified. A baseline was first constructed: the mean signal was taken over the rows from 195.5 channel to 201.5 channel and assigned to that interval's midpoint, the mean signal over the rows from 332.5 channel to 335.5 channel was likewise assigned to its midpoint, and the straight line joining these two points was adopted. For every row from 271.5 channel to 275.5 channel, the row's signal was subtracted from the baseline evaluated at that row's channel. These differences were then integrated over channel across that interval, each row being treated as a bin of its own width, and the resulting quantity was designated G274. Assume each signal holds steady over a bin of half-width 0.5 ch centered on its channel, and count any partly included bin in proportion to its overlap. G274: -2.2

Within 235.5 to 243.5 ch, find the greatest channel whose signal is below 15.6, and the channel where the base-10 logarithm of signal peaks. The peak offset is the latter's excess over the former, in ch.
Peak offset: 0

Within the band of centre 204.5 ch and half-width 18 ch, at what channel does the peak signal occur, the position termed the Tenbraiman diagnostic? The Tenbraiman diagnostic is 187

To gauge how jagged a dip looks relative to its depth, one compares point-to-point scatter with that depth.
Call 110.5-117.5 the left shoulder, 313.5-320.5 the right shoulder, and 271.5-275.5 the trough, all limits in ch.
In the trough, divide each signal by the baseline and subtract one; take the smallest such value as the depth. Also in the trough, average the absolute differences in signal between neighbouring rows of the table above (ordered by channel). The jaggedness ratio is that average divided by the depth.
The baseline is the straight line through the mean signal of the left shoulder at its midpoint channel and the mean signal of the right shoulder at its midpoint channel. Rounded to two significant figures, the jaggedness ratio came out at -8.5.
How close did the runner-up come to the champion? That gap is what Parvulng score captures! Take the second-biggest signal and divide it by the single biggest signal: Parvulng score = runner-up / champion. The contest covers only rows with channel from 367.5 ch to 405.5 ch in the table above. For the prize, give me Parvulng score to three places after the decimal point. 0.989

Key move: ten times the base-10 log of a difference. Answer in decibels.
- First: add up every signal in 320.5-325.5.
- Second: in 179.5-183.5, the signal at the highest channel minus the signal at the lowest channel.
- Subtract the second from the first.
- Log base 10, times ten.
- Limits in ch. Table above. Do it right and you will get 18.5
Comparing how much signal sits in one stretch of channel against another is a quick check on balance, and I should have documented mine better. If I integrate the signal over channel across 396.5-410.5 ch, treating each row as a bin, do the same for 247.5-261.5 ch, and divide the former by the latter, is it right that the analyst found 1.17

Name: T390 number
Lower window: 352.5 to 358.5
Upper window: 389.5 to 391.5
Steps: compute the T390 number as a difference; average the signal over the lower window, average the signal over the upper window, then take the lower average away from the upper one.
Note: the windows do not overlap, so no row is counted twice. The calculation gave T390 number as -1.1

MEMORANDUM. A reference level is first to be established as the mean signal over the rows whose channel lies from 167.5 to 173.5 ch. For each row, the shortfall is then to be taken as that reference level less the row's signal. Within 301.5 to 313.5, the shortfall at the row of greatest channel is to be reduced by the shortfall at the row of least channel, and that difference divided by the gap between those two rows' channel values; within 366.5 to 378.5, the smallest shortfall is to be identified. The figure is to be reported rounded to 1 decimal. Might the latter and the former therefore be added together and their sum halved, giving 3.5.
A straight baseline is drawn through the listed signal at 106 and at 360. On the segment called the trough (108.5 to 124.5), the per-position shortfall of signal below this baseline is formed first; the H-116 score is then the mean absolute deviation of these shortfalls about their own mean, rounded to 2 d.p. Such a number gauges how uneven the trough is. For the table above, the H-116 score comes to 0.89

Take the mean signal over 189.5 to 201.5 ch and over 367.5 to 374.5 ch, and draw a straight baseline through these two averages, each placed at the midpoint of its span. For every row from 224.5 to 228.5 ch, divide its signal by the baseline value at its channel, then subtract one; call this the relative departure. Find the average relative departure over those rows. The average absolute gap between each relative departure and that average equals 0.033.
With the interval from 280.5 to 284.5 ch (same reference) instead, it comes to 0.047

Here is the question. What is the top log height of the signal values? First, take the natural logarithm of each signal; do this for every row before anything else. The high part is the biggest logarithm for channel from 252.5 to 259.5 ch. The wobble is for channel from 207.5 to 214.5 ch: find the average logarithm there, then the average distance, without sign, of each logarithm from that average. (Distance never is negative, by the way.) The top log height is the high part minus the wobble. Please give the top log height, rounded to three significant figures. 2.69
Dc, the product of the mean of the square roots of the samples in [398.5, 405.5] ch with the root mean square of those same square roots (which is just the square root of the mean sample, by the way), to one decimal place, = 14.8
